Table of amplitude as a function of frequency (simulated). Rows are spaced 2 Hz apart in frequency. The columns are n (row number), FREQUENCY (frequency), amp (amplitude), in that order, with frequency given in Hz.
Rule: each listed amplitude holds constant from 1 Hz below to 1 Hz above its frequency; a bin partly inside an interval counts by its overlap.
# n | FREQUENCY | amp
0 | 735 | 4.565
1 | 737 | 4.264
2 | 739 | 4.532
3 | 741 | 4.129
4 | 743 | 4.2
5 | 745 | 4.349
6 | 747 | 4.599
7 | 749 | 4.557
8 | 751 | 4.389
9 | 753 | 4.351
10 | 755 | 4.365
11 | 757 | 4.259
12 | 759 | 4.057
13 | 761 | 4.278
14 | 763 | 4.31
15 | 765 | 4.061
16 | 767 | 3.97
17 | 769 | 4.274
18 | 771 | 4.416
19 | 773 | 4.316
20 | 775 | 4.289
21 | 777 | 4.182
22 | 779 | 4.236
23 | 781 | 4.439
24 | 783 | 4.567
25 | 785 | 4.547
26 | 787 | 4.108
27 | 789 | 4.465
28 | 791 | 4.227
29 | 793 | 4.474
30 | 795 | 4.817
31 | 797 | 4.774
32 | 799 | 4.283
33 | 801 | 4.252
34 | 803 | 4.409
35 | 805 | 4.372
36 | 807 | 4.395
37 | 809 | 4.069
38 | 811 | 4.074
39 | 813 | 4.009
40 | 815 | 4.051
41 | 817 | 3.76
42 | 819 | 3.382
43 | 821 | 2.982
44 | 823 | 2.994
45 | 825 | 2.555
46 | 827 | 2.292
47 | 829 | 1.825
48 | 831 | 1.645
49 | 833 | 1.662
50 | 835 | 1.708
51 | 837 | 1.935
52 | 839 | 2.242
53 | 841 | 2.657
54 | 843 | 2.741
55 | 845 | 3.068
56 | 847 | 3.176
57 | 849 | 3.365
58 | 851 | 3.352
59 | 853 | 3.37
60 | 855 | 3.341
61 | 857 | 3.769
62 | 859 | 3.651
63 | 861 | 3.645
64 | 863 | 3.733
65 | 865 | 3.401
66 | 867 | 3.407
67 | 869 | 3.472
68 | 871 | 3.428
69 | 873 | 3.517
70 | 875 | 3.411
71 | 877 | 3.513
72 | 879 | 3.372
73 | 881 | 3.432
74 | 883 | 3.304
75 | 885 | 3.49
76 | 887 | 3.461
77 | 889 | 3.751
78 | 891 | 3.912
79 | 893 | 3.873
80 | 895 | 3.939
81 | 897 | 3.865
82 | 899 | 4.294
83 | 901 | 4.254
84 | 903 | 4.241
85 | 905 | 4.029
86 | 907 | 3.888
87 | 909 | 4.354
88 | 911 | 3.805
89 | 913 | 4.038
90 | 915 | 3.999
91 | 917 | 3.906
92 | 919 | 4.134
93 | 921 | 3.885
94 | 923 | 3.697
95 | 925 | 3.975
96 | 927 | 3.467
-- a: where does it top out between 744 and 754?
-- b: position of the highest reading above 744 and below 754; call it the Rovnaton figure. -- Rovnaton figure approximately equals 747 Hz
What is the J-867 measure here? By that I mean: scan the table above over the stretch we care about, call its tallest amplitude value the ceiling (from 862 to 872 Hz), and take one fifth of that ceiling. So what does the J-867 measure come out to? 0.75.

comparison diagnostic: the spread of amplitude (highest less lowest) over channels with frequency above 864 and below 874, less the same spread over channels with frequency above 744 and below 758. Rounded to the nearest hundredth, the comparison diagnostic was -0.22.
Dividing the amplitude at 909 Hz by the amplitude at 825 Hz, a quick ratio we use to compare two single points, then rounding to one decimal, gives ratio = 1.7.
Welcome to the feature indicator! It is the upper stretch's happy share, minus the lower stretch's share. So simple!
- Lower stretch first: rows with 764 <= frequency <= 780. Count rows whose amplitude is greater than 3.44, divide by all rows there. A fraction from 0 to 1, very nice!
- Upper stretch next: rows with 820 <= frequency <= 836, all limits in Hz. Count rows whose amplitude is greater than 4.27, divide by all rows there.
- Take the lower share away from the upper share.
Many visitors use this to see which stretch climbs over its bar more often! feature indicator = -1.00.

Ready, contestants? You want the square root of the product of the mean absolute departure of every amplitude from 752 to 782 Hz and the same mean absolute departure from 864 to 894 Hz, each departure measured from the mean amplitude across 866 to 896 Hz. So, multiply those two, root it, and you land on 0.33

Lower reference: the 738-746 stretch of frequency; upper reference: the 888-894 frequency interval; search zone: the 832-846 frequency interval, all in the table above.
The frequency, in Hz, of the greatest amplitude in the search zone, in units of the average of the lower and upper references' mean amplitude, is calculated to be 845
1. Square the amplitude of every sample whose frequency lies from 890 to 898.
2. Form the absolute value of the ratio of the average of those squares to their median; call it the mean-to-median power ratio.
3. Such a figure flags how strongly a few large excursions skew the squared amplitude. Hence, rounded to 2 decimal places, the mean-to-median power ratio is 1.00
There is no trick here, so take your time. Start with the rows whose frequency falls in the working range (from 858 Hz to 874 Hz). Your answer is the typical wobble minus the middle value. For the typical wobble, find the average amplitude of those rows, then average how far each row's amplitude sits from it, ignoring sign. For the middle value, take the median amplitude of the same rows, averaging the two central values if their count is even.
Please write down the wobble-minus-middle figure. -3.4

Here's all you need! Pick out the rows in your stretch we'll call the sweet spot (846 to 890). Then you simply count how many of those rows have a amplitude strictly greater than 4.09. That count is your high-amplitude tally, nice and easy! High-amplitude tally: 0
